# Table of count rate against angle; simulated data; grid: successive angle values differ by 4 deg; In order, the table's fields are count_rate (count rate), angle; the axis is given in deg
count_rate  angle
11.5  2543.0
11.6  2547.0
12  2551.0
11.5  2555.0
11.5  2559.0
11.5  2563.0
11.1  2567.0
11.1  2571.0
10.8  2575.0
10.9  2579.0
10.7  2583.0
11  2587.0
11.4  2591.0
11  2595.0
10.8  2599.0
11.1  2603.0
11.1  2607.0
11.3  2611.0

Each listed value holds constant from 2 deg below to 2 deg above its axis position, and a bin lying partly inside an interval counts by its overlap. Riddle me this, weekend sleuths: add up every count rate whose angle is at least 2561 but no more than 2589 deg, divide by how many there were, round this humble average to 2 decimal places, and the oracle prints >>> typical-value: 11.01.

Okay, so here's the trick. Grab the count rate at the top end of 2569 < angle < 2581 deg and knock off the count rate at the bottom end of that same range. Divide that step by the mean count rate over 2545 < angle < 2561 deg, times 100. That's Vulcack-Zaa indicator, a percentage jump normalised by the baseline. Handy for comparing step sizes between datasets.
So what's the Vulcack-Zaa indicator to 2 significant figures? -1.7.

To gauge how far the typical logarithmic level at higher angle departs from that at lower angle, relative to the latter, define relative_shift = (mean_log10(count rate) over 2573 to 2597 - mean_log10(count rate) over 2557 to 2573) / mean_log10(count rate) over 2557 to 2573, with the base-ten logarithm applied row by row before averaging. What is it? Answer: -0.012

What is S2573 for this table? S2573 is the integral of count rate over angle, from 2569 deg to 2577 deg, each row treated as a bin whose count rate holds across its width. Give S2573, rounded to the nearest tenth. 87.6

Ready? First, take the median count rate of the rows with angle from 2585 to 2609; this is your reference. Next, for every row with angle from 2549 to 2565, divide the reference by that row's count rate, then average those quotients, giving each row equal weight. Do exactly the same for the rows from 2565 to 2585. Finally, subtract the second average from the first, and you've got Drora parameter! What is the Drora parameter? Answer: -0.061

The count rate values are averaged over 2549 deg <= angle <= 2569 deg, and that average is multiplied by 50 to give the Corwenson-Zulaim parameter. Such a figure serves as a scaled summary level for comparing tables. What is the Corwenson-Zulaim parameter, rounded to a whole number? 576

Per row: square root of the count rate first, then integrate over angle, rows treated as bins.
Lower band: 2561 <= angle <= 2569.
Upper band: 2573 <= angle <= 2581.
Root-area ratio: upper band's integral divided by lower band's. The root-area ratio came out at 0.98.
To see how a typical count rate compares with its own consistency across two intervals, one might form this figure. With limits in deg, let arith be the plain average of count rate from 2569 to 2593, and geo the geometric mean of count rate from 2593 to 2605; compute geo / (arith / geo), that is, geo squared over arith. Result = 10.9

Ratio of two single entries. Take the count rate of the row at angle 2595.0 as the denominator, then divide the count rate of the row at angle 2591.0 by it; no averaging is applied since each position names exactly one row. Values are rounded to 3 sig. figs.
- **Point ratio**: 1.04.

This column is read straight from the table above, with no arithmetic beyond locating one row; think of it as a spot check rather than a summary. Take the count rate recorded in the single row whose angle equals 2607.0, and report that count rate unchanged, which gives 11.1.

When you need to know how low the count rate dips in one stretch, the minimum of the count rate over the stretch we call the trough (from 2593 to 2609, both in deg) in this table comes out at 10.8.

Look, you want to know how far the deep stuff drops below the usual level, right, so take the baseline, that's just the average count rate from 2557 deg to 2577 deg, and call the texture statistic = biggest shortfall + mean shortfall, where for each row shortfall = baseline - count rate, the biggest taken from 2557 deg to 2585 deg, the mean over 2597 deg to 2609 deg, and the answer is 0.70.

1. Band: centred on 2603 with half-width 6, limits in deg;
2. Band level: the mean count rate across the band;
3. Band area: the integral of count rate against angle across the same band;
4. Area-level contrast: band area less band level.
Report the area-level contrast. 121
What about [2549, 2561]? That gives 128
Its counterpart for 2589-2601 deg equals 122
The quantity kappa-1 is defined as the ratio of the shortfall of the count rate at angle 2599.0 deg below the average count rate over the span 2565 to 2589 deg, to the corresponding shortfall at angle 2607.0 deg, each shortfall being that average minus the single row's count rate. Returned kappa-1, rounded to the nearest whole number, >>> -1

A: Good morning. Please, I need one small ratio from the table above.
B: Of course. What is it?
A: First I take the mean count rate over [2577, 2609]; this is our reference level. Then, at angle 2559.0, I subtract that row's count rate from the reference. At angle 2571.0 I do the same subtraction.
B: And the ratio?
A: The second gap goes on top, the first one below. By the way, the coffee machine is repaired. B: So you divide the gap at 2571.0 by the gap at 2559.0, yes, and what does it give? 0.2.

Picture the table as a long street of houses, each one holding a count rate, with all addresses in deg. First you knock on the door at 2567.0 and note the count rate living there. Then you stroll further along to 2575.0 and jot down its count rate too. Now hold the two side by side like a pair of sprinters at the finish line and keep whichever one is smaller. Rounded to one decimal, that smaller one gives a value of 10.8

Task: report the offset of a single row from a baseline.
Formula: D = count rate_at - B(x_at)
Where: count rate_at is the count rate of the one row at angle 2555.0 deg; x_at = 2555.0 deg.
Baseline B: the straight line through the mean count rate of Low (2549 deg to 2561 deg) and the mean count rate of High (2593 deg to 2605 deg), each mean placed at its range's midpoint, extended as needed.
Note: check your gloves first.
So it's -0.2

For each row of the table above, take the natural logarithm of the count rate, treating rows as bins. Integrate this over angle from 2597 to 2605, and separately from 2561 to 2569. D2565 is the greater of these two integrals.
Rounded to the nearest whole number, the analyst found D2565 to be 19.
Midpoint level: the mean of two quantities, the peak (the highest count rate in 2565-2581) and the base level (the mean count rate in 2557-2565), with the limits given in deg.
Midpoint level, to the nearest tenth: 11.3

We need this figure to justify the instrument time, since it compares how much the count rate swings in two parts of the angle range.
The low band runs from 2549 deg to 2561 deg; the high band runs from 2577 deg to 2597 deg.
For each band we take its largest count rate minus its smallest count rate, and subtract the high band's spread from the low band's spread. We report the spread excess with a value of -0.20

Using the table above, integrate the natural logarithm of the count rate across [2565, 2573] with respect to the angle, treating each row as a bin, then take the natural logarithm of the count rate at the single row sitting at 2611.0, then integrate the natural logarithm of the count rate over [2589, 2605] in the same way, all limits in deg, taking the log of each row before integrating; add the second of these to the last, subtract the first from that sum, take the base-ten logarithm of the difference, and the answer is 1.3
